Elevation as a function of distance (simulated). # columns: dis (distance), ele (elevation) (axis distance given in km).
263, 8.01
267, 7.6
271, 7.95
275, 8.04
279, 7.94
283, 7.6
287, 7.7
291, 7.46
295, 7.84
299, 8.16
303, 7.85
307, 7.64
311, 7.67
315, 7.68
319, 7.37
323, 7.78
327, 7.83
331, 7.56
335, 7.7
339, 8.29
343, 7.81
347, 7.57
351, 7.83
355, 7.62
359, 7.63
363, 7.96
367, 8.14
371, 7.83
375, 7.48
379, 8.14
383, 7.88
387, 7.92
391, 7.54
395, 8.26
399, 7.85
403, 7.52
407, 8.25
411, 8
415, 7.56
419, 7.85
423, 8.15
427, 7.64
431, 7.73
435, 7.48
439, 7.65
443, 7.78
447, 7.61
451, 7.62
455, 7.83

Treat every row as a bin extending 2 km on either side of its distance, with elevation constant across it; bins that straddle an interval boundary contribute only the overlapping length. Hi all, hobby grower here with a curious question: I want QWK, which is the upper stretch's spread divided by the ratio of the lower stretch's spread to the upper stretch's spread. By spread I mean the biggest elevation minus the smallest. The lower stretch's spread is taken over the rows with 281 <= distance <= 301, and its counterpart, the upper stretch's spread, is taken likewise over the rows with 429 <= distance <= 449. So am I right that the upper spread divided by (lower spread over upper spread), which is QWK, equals 0.1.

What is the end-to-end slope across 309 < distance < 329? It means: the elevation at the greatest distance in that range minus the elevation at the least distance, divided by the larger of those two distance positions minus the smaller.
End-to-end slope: 0.010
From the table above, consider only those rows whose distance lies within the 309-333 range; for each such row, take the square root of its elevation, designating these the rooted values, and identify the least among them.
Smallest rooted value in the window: 2.71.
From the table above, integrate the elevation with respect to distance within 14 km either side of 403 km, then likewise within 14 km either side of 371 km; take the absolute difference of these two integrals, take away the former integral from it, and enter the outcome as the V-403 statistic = -220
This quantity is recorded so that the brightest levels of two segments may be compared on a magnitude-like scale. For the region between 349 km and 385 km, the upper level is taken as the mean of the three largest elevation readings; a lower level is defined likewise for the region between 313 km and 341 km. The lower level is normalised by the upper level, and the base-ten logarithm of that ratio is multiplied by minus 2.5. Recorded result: 0.015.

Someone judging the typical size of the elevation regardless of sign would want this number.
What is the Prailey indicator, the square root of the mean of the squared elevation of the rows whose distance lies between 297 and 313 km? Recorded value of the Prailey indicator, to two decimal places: 7.83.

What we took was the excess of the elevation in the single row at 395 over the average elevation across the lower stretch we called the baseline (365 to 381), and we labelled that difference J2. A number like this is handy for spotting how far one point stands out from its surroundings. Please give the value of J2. 0.36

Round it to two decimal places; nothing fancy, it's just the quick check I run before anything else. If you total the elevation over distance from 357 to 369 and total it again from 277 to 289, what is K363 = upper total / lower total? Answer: 1.02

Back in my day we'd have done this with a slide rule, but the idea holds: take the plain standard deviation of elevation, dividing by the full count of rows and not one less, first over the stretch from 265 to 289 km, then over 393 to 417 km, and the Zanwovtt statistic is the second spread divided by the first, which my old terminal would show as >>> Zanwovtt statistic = 1.7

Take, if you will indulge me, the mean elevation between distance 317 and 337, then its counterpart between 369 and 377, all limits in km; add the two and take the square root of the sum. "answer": 3.91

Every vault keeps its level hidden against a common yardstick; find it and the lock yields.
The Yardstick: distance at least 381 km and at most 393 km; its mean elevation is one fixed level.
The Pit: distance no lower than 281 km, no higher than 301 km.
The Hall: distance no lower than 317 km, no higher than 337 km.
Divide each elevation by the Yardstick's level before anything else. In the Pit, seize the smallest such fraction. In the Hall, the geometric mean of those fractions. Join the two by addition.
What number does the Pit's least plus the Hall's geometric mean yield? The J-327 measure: 1.94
